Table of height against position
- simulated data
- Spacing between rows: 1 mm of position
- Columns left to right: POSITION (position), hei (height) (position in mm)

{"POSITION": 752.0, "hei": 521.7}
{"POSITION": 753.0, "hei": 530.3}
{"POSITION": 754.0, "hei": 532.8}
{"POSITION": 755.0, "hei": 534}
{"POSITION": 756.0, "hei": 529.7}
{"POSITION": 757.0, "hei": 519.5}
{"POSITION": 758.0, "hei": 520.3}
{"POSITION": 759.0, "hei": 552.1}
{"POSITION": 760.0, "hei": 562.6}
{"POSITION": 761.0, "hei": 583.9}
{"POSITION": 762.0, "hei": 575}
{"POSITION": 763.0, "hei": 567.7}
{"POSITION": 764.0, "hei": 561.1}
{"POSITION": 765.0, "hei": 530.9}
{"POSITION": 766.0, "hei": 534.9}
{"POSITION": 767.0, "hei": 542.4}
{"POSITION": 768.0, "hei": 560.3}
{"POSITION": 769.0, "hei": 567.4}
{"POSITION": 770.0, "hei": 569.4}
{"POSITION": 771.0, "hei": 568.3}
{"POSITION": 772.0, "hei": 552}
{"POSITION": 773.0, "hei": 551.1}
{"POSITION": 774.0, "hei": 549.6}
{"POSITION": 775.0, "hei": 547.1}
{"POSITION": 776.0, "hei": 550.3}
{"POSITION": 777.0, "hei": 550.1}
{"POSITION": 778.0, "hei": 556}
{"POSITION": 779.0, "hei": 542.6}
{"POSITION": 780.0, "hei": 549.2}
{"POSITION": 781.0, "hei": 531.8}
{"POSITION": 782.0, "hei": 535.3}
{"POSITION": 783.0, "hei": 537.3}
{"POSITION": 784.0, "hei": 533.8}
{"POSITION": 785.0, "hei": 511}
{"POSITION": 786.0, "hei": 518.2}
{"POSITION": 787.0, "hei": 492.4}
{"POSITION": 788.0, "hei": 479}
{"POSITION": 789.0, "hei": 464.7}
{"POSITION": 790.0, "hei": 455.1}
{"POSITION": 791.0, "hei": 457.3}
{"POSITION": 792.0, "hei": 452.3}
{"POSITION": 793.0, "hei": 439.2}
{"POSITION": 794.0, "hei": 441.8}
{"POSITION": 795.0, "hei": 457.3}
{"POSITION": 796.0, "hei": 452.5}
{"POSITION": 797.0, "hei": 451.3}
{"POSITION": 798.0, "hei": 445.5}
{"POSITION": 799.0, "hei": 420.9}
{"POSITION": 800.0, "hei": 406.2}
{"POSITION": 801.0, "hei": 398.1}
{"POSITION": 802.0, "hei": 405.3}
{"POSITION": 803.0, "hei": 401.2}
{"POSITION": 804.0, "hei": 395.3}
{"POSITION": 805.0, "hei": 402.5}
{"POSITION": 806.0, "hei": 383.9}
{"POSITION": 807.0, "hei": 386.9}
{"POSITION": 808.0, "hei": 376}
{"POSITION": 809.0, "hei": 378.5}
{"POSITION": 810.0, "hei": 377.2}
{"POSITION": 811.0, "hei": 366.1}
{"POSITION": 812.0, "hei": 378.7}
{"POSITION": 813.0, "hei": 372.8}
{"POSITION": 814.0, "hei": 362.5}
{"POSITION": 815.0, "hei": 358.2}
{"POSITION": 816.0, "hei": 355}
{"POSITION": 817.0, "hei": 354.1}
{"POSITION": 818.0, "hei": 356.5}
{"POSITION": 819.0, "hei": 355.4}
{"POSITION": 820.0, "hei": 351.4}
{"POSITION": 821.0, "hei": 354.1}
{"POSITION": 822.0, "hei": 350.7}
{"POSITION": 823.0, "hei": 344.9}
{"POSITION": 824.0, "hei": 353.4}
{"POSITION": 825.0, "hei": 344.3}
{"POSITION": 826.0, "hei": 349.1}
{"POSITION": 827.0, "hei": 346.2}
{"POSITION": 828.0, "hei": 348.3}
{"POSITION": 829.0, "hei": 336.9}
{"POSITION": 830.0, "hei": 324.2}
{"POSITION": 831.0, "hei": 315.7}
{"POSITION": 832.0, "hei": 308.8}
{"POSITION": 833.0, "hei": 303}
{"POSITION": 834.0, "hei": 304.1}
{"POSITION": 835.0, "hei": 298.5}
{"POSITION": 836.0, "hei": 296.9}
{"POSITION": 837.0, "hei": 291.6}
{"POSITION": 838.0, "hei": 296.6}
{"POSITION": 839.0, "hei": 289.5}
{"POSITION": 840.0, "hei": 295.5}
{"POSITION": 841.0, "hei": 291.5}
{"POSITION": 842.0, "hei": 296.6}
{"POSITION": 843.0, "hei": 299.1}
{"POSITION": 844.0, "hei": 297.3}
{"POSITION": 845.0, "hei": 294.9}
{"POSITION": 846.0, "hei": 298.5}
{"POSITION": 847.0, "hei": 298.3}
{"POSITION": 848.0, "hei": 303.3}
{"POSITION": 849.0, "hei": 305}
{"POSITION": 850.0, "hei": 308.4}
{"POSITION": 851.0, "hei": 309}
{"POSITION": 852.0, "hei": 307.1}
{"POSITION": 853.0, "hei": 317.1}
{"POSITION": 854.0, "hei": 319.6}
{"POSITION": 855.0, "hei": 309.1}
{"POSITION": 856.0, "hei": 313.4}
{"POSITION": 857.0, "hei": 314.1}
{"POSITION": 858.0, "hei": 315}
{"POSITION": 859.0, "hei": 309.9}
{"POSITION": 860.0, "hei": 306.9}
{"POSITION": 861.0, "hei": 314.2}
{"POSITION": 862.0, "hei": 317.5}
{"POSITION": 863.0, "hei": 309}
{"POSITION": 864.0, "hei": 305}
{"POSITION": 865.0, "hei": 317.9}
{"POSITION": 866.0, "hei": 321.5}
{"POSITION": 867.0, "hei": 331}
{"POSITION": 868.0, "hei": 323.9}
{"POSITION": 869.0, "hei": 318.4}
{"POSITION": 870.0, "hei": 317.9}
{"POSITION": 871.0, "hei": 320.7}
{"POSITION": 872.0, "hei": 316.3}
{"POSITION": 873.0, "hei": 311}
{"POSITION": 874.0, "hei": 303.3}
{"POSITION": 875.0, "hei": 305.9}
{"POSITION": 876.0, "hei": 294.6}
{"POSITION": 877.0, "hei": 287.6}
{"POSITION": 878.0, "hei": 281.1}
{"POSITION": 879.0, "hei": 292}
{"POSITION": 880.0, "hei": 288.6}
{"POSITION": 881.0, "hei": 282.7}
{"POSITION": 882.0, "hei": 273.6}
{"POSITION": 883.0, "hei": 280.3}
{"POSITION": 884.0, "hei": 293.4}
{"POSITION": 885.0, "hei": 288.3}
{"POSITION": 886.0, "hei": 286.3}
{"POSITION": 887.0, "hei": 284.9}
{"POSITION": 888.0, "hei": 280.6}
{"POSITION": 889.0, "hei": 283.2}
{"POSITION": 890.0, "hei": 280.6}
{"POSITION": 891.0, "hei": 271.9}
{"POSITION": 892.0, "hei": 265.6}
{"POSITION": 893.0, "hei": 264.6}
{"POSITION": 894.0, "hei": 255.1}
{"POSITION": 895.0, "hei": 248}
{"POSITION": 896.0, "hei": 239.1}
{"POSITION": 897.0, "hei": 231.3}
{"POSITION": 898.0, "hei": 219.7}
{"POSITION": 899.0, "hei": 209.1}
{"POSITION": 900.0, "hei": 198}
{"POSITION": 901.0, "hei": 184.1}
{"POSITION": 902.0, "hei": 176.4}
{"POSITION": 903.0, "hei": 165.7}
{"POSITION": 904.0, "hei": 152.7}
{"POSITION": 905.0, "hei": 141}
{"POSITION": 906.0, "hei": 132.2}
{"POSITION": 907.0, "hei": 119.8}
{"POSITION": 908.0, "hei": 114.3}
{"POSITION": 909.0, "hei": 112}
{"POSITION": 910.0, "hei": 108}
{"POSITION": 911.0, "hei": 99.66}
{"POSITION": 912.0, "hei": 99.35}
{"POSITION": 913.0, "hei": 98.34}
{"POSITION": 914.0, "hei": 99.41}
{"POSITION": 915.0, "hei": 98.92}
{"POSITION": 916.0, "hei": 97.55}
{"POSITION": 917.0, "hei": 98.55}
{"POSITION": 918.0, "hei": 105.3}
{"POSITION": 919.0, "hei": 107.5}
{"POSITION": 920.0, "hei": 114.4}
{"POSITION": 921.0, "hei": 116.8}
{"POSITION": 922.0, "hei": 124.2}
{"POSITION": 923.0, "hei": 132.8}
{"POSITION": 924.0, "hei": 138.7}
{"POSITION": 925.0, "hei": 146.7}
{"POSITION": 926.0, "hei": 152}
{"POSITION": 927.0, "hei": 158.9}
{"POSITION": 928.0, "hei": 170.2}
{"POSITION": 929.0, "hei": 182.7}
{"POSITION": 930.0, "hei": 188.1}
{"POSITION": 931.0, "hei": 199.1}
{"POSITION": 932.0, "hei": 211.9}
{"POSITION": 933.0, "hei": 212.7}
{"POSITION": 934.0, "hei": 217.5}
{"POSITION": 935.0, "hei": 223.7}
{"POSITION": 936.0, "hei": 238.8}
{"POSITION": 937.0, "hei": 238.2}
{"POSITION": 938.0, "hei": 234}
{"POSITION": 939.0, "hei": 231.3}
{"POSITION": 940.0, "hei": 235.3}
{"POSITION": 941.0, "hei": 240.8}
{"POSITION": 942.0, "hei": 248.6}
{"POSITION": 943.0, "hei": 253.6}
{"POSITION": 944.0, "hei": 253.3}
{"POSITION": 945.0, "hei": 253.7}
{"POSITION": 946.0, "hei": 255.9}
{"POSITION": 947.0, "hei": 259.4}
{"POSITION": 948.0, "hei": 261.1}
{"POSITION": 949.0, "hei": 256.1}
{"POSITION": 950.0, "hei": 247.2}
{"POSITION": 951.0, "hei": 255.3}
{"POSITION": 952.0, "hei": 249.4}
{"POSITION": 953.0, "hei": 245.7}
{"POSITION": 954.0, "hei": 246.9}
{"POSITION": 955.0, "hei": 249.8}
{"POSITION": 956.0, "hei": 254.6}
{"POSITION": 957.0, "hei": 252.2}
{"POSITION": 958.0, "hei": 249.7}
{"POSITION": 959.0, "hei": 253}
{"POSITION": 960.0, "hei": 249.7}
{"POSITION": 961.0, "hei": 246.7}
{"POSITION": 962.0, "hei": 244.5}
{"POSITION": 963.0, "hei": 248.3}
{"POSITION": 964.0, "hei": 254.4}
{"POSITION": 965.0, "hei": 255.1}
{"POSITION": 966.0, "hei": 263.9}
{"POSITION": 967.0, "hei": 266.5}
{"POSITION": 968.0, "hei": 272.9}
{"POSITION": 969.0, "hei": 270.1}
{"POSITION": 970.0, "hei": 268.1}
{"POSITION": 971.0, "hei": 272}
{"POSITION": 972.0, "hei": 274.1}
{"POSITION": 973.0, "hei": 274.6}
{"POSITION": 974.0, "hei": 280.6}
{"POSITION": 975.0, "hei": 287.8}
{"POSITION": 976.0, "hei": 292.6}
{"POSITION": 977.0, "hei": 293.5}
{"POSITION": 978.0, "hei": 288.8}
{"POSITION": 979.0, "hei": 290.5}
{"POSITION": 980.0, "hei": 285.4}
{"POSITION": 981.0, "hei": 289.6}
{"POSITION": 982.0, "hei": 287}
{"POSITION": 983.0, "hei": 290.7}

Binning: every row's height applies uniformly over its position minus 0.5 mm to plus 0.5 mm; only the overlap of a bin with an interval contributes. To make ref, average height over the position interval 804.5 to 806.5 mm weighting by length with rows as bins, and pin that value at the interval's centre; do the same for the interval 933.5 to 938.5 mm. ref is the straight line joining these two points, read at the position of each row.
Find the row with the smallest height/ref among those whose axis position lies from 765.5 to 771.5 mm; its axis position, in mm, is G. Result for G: 766.0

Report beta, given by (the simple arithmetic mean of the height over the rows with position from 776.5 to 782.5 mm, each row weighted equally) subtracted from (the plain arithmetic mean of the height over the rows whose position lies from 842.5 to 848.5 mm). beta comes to -246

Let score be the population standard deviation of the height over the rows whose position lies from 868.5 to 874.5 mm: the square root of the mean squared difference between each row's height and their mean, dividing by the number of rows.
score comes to 5.9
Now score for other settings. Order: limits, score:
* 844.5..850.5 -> 4.6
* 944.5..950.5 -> 4.5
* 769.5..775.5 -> 9.0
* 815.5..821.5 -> 1.6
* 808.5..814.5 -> 6.3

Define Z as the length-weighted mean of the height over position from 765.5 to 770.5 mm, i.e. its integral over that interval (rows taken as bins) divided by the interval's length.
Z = 555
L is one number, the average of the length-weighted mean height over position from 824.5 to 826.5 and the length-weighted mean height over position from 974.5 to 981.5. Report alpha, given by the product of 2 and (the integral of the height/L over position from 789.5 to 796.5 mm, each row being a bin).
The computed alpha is 19.8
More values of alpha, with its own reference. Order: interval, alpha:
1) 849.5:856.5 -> 13.7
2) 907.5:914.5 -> 4.6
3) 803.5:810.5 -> 17.0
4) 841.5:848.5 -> 13.1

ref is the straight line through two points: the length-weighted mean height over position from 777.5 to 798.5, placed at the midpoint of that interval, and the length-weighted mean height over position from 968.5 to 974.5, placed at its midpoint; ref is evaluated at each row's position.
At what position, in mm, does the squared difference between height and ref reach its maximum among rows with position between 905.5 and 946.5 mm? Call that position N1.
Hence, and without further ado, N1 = 911.0 mm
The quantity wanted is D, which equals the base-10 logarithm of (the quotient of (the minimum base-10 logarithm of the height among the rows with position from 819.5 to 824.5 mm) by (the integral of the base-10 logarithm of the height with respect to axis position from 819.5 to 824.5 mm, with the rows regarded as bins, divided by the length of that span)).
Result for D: -0.0013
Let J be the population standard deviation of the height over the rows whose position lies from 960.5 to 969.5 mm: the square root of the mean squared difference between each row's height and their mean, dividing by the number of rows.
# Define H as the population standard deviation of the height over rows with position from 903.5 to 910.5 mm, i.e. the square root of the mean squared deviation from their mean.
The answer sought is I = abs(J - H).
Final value 5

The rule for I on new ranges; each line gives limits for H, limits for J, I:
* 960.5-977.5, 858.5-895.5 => 6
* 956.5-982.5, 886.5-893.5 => 8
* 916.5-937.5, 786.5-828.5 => 2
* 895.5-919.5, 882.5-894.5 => 37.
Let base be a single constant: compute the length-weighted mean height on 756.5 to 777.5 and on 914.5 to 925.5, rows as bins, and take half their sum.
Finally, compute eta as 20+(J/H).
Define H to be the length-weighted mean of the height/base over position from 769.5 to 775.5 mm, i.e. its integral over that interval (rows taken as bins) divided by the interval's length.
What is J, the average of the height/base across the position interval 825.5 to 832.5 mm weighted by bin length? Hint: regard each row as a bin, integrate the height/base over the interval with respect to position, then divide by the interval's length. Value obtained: 20.6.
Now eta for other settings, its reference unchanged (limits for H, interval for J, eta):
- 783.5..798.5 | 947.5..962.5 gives 20.5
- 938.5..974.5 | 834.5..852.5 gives 21.2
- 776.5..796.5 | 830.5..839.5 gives 20.6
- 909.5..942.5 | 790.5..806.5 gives 22.6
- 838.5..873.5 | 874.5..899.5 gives 20.9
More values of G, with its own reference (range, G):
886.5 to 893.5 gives 892.0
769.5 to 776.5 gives 775.0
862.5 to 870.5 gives 864.0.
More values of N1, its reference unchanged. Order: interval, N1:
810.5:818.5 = 816.0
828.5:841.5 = 837.0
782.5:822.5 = 816.0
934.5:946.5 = 935.0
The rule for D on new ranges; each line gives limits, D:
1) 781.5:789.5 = -0.0063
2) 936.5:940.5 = -0.0012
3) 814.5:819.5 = -0.0004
